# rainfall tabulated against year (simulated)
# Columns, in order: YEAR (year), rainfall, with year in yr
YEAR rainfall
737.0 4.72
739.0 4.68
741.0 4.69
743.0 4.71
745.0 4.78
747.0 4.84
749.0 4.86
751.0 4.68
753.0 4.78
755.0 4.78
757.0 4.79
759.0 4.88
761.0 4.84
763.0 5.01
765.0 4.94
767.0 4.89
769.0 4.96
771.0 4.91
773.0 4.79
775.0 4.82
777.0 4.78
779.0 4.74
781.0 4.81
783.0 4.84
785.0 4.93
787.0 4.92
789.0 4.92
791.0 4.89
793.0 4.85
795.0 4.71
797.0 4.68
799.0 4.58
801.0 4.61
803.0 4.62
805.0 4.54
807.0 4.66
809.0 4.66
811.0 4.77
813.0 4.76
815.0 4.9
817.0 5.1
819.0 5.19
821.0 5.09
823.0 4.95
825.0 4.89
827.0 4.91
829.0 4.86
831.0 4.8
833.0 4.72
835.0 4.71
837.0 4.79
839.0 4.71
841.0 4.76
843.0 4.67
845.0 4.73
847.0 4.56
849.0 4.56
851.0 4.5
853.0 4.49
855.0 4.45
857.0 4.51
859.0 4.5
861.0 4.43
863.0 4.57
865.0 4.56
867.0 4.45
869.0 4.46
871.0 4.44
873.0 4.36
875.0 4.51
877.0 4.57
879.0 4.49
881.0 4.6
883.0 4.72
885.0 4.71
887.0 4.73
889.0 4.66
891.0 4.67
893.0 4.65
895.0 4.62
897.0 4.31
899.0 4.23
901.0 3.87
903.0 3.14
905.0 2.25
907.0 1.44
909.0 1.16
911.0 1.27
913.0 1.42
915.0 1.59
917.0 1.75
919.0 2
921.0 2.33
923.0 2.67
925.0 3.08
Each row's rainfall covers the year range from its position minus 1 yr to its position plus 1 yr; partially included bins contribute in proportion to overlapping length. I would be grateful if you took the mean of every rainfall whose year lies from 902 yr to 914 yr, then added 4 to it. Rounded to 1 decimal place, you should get 5.8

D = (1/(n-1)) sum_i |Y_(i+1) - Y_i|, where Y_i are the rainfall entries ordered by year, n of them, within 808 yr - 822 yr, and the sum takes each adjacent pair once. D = 0.108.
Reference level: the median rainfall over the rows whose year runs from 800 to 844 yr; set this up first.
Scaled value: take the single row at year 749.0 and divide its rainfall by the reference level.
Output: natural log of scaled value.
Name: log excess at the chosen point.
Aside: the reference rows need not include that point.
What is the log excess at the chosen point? 0.02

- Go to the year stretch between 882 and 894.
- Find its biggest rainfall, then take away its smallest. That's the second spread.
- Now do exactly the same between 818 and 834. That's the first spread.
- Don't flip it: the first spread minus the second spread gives 0.39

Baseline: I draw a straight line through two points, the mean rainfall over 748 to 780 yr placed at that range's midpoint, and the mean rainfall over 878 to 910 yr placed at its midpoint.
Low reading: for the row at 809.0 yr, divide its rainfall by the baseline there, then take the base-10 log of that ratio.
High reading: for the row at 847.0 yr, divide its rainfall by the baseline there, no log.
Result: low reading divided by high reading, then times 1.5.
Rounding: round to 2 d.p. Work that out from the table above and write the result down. 0.02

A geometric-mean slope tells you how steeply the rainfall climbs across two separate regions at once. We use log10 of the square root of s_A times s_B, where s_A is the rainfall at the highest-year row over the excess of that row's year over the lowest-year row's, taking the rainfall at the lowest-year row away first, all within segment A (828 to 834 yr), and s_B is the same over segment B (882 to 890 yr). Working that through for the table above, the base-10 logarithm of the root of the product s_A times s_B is -1.73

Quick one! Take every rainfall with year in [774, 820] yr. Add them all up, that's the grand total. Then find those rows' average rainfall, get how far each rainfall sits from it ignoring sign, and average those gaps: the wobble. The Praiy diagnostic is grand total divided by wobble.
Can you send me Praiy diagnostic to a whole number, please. 888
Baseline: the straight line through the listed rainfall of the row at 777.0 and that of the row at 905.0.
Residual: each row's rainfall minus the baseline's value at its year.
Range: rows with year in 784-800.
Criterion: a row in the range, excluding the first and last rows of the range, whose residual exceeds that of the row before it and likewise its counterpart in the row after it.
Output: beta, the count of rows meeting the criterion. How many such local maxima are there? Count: 2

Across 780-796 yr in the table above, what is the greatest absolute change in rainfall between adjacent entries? 0.14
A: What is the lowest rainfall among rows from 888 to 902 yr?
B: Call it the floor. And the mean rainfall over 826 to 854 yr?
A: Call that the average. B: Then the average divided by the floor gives 1.21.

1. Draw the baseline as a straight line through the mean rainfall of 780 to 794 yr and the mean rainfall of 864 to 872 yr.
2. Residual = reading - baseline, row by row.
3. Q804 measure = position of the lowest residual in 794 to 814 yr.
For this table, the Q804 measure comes 805.0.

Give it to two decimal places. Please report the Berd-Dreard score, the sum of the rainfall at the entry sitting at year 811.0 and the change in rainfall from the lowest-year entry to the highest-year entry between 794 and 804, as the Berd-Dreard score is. 4.68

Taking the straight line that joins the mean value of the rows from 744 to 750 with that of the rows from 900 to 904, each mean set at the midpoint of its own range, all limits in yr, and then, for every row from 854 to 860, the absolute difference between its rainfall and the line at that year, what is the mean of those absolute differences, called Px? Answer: 0.60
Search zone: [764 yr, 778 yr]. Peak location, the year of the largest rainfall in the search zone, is 769.0 yr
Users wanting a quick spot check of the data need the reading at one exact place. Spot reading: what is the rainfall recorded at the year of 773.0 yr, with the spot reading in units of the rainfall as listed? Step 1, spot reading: 4.79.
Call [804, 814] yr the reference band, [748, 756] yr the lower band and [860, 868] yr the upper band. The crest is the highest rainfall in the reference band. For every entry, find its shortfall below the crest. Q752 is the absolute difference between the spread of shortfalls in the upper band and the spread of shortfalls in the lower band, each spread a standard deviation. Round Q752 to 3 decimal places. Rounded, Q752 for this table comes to 0.001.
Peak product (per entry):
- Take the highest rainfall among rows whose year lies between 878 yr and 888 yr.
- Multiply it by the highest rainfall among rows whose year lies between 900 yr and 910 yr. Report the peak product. 18.3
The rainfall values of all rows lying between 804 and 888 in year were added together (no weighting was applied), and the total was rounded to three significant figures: 196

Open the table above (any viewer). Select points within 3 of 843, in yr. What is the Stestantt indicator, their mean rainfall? 4.72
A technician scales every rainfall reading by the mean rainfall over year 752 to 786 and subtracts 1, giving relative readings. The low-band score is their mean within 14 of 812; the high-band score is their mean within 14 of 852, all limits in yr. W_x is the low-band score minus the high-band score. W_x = 0.05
